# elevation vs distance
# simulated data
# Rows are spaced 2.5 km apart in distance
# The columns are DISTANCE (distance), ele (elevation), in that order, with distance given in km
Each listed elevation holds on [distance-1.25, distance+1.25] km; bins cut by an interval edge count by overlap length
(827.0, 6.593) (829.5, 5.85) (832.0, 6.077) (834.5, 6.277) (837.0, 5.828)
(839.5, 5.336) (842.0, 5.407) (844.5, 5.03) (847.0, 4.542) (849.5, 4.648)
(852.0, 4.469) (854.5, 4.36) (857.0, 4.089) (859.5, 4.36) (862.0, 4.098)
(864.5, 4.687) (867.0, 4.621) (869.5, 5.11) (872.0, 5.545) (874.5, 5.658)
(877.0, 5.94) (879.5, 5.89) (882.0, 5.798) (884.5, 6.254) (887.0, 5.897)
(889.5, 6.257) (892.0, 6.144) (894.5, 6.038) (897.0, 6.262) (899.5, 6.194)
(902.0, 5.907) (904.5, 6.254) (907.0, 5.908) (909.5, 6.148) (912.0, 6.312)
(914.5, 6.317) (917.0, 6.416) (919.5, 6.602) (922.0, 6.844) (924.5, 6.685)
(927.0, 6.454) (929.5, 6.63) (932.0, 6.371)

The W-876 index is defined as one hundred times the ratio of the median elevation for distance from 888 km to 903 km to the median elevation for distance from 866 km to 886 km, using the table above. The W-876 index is 108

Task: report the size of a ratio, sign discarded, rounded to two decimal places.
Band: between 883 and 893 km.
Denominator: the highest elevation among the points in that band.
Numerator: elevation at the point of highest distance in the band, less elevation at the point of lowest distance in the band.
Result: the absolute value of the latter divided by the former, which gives 0.02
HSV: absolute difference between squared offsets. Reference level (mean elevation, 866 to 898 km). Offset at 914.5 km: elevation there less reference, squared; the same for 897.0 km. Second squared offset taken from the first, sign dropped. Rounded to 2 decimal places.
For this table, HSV 0.05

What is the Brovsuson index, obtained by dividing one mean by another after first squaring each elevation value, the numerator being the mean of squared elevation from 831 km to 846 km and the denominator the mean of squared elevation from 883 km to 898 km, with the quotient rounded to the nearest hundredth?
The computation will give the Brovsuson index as 0.85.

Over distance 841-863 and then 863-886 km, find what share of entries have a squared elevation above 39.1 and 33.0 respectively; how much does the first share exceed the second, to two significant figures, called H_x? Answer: -0.44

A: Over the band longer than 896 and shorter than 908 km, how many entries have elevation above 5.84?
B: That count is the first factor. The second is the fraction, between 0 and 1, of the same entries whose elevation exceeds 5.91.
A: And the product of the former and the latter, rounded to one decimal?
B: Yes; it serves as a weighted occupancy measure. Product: 3.0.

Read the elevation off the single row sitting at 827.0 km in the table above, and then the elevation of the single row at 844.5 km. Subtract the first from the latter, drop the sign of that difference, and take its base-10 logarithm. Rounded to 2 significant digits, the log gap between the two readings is 0.19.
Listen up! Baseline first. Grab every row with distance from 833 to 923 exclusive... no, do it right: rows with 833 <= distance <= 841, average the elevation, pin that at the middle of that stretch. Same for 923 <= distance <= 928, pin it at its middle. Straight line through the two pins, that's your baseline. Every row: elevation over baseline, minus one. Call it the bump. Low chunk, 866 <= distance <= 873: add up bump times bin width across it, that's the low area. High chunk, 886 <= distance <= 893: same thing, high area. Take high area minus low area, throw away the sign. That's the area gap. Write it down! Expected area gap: 1.0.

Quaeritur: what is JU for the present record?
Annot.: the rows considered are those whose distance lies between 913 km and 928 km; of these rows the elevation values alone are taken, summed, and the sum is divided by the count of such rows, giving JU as 6.6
